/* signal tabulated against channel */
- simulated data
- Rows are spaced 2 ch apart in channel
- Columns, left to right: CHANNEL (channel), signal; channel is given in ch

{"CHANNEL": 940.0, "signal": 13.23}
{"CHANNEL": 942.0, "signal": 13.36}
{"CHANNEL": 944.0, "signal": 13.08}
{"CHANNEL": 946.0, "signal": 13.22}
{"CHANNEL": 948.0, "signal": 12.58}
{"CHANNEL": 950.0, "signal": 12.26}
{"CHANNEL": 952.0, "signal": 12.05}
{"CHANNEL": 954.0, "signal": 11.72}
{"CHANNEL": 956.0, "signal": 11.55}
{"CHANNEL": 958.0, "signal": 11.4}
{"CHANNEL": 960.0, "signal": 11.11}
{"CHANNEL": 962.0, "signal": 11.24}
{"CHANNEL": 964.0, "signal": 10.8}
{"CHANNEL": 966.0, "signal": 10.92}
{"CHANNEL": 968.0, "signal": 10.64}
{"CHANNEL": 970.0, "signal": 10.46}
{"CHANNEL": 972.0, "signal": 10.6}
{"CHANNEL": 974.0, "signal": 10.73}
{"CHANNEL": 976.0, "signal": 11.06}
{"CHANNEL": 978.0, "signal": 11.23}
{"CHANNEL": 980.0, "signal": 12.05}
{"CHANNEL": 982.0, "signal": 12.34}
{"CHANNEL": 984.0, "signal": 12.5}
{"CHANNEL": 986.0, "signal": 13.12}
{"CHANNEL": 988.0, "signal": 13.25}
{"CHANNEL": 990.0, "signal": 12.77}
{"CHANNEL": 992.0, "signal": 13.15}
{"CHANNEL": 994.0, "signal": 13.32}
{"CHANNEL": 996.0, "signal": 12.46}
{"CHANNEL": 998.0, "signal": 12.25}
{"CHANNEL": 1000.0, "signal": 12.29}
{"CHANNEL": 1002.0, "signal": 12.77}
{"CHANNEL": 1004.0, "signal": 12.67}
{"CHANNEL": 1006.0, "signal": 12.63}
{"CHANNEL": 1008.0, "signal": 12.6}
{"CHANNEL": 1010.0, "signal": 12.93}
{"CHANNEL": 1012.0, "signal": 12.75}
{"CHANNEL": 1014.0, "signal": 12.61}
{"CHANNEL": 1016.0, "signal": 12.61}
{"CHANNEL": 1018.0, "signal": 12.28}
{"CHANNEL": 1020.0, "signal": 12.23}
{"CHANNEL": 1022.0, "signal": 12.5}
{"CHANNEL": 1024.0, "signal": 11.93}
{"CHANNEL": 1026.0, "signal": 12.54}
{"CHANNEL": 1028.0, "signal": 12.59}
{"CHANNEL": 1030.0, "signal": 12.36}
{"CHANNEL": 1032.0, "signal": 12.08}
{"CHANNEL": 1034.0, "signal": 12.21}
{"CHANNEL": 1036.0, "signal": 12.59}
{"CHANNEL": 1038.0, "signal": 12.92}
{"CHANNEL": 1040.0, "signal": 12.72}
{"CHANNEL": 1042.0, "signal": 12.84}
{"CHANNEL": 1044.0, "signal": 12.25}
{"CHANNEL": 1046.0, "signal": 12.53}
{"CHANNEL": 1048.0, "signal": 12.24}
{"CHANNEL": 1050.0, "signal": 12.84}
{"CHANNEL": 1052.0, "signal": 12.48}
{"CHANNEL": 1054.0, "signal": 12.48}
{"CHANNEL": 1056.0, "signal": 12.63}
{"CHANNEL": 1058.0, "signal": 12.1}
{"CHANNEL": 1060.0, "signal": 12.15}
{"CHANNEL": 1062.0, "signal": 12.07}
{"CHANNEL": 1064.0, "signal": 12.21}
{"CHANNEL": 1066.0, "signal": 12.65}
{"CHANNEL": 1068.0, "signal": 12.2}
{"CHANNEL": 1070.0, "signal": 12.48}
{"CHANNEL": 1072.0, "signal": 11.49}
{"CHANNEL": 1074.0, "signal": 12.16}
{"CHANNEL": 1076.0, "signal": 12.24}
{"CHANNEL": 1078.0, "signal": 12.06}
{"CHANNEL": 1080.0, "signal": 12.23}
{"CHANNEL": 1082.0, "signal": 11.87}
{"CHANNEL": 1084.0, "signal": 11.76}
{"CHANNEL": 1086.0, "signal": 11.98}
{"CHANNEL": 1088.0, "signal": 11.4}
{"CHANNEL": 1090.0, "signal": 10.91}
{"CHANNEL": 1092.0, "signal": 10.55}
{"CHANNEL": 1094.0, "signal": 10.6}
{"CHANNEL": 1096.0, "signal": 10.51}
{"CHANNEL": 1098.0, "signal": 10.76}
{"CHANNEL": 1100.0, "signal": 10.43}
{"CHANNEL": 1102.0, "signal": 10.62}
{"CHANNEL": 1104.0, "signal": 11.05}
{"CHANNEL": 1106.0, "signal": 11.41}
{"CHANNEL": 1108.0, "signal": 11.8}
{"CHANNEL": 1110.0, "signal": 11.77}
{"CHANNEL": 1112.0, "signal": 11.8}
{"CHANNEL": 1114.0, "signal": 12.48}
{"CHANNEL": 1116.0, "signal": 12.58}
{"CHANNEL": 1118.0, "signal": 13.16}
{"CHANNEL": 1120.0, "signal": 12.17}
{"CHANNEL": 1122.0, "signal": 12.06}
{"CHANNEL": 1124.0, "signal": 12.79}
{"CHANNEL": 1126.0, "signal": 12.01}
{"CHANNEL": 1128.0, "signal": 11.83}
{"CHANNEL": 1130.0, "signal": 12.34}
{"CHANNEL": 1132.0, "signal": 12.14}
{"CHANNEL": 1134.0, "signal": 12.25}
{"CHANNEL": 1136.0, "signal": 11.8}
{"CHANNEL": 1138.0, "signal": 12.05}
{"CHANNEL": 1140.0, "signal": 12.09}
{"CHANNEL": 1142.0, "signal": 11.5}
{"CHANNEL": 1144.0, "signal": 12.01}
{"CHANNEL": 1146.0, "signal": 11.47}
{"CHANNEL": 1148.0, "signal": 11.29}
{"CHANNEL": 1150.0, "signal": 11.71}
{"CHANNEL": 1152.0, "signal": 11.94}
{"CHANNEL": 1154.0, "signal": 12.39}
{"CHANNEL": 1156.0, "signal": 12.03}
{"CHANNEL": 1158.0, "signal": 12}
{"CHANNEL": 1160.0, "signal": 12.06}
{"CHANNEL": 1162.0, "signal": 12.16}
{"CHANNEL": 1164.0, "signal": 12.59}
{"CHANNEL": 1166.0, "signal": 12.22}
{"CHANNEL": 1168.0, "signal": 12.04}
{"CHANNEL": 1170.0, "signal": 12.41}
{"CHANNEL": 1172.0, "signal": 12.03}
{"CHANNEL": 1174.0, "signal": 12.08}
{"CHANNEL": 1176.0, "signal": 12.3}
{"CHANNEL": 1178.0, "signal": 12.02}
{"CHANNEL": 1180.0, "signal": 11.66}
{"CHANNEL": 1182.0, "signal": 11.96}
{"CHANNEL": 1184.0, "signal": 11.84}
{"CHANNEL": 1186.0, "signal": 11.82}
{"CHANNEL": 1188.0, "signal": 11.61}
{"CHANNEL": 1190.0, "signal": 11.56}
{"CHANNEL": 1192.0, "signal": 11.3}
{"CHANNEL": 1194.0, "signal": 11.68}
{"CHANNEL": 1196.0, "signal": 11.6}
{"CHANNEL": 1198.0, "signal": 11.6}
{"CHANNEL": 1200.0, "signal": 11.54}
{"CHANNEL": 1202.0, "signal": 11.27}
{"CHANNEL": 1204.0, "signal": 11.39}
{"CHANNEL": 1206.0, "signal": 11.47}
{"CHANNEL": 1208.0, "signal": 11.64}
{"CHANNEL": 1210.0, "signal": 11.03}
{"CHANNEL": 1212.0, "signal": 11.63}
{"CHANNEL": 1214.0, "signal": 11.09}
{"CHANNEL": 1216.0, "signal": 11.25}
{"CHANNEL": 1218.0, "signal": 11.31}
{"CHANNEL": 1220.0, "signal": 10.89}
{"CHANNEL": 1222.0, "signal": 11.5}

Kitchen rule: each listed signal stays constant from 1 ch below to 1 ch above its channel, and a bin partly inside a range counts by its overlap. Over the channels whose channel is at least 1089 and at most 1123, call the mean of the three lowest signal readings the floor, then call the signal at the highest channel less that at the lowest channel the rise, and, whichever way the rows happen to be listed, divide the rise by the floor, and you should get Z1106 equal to 0.11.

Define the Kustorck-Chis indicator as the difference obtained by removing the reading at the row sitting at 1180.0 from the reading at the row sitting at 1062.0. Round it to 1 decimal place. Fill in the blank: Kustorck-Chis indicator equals 0.4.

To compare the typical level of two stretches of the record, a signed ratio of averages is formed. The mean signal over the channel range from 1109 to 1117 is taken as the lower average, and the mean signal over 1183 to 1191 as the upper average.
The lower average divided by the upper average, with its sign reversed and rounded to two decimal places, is -1.04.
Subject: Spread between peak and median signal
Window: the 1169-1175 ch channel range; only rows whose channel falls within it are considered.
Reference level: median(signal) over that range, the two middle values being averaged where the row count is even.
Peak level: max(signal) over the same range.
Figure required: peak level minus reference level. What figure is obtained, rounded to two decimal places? 0.33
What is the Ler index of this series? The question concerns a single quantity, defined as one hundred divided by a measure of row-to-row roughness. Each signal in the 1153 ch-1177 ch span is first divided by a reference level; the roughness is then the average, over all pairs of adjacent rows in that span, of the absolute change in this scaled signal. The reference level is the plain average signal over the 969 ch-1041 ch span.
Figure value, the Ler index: 5321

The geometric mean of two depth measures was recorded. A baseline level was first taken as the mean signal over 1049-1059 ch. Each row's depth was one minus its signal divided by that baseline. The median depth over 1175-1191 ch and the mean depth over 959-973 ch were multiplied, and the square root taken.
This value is 0.09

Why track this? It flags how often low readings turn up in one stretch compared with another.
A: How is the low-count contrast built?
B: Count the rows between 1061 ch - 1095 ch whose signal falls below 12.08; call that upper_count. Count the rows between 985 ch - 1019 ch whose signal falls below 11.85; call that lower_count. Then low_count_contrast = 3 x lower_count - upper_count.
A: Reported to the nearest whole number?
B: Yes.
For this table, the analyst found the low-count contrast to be -10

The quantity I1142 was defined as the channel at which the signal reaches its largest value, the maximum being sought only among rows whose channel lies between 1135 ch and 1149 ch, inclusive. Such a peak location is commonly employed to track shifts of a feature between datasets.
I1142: 1140.0 ch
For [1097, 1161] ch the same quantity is 1118.0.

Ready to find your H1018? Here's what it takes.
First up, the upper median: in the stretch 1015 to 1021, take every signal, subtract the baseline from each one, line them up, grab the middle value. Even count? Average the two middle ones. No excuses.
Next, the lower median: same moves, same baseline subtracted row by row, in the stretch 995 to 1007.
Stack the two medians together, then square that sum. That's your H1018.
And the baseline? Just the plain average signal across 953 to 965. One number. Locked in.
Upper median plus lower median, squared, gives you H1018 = 5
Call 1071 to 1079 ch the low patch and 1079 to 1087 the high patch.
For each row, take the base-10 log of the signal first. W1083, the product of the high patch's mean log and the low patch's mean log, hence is 1.16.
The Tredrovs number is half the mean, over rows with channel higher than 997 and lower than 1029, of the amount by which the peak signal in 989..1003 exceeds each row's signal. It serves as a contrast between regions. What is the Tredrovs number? 0.40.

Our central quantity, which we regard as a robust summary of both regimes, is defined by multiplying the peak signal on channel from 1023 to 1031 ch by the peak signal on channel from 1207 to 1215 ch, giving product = 147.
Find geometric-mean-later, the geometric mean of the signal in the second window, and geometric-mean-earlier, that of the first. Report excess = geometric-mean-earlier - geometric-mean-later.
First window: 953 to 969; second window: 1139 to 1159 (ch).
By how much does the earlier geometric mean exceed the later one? -0.67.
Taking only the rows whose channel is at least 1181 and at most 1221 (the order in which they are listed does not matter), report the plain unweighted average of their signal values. 11.5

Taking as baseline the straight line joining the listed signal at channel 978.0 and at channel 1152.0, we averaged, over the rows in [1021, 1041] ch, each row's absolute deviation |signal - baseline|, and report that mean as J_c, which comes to 1.0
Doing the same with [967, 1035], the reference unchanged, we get 1.1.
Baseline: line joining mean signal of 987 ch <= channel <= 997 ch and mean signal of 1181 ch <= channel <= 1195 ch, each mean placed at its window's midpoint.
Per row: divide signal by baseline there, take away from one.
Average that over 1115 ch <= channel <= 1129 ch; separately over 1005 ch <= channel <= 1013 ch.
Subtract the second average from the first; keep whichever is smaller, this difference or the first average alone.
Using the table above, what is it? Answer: -0.032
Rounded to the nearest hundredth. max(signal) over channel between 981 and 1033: 13.32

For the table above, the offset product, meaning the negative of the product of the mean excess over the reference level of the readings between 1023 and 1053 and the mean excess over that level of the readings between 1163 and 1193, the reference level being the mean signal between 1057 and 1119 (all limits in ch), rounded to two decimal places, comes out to -0.18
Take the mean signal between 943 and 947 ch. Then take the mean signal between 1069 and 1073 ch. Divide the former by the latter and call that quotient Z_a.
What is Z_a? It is 1.10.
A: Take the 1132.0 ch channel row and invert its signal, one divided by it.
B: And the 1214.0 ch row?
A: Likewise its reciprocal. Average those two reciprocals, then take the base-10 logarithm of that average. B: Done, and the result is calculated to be -1.064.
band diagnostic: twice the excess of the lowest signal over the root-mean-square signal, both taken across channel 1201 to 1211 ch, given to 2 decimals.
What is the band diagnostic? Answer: -0.66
